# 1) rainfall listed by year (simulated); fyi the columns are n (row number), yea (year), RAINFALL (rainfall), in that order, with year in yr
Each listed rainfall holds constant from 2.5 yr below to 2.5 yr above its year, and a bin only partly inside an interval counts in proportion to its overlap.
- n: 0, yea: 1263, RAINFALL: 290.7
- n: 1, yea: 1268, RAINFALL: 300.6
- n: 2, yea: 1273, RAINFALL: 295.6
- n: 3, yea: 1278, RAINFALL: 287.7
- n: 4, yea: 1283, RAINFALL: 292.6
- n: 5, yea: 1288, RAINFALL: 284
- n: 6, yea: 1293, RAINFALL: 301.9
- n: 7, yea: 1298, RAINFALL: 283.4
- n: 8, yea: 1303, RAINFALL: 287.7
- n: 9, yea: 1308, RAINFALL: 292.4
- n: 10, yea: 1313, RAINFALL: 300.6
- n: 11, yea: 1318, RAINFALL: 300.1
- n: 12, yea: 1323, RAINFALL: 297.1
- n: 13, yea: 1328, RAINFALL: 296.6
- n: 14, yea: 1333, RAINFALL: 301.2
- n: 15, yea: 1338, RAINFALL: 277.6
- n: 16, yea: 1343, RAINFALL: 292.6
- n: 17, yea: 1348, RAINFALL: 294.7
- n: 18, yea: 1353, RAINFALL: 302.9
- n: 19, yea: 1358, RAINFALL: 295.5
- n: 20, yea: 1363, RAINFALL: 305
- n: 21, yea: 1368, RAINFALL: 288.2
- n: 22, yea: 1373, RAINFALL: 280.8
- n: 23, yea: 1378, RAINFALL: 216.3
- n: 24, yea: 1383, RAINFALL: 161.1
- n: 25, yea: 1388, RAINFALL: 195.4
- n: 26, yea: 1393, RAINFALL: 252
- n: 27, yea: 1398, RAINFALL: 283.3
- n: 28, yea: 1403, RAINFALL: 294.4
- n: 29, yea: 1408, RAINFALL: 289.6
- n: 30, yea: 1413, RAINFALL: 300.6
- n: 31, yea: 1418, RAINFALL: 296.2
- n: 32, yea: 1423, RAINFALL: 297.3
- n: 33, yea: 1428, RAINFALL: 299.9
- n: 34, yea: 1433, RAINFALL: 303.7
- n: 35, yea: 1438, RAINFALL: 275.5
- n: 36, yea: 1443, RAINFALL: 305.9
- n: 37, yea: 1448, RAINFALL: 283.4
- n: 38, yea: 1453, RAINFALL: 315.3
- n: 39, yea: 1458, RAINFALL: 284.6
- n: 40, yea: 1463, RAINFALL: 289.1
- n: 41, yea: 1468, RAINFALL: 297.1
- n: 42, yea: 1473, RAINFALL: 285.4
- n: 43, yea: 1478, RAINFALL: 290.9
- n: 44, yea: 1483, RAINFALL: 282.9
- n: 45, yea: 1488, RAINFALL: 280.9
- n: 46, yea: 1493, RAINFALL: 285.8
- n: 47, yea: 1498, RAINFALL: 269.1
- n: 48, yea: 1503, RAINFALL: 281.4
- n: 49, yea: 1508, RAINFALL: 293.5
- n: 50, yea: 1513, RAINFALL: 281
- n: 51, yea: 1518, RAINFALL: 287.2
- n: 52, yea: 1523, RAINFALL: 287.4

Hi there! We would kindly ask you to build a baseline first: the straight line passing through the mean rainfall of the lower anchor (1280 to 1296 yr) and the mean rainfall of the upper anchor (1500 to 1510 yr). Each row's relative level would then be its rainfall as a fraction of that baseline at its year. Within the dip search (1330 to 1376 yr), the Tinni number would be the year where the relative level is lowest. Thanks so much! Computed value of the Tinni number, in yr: 1338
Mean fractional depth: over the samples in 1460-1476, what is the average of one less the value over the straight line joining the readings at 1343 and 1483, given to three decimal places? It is -0.023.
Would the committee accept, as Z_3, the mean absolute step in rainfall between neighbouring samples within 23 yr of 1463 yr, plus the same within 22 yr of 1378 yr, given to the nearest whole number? 50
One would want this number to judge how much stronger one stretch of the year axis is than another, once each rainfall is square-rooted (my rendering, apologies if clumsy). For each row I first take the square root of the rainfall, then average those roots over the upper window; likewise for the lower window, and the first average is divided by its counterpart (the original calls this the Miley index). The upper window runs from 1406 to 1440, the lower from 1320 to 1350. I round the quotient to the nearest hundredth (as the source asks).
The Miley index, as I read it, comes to 1.00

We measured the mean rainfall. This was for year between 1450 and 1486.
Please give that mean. 292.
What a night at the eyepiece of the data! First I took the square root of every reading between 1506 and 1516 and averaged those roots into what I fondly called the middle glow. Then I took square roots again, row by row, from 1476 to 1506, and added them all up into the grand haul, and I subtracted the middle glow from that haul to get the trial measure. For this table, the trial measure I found 84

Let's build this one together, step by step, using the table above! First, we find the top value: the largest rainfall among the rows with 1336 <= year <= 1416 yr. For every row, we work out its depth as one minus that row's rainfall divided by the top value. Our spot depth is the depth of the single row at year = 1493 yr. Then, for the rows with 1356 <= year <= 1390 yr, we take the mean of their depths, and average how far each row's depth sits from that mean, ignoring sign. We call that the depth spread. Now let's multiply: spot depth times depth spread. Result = 0.0103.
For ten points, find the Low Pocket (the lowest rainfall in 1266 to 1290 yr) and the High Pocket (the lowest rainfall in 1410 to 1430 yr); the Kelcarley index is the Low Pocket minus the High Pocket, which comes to -12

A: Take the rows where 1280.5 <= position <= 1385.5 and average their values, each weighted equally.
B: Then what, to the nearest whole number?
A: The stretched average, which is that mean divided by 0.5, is 567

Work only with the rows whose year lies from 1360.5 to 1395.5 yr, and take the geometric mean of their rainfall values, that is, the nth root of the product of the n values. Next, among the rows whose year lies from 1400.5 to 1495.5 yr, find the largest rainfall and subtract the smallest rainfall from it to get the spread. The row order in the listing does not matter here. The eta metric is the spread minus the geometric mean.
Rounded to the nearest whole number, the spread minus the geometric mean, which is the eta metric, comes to -197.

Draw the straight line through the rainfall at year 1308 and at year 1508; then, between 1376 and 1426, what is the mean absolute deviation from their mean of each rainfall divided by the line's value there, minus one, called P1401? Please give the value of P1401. 0.14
